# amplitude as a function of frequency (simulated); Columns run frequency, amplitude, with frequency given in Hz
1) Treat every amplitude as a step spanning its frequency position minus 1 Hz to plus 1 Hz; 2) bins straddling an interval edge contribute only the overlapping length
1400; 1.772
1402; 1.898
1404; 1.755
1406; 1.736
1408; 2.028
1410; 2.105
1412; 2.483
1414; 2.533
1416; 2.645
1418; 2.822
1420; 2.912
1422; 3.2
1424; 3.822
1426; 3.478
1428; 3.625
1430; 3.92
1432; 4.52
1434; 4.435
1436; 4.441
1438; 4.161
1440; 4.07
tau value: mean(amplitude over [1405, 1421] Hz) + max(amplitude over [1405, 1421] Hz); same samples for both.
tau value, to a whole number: 5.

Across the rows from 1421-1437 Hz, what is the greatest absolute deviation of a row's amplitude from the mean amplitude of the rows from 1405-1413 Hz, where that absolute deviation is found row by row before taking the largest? 2.4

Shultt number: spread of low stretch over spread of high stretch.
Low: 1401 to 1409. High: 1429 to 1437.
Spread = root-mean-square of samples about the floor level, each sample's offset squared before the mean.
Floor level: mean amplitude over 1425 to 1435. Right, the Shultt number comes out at 5.23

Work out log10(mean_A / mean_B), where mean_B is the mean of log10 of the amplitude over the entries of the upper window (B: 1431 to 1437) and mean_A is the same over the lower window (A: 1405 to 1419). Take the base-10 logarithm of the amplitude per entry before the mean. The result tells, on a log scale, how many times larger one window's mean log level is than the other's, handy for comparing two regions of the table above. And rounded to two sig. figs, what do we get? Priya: -0.25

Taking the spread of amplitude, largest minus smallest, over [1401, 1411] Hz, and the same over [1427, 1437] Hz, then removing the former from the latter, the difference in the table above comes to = 0.5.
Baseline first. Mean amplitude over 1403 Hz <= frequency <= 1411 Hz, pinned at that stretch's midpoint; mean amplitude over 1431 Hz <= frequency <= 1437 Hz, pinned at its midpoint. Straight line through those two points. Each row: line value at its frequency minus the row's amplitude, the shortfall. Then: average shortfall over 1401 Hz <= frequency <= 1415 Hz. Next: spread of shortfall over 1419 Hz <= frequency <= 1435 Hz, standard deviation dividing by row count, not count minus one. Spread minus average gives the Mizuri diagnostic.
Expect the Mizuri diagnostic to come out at 0.28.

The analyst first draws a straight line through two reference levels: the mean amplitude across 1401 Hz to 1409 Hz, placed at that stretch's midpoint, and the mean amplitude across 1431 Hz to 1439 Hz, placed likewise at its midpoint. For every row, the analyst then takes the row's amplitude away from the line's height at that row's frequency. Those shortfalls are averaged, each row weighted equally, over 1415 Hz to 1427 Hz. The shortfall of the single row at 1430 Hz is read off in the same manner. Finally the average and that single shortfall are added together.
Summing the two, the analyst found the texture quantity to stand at 0.1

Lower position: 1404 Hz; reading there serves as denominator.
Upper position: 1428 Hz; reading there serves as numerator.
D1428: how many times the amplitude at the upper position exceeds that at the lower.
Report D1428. 2.07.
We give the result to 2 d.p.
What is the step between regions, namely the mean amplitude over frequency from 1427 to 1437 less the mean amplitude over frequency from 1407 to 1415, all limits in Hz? 1.90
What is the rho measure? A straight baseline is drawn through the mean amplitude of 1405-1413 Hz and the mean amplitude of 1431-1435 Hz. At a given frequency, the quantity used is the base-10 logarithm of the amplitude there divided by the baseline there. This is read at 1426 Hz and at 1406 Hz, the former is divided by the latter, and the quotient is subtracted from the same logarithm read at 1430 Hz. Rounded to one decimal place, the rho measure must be -2.8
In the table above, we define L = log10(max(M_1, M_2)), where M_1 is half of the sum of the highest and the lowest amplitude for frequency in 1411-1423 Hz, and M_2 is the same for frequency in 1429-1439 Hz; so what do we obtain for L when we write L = 0.625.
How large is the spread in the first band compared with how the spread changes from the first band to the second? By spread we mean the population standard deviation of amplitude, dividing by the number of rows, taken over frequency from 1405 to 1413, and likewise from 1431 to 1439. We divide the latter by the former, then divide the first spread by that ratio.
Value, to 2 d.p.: 0.52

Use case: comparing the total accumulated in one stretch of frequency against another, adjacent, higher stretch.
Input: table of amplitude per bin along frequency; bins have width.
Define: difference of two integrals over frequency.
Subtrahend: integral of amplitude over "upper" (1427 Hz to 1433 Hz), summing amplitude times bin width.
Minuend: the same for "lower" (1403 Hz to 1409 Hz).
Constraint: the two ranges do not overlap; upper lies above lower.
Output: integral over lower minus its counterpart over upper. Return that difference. -13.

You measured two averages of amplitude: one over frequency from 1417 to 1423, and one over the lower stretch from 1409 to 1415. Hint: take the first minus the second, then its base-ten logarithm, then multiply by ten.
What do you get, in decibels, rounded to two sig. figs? -2.2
